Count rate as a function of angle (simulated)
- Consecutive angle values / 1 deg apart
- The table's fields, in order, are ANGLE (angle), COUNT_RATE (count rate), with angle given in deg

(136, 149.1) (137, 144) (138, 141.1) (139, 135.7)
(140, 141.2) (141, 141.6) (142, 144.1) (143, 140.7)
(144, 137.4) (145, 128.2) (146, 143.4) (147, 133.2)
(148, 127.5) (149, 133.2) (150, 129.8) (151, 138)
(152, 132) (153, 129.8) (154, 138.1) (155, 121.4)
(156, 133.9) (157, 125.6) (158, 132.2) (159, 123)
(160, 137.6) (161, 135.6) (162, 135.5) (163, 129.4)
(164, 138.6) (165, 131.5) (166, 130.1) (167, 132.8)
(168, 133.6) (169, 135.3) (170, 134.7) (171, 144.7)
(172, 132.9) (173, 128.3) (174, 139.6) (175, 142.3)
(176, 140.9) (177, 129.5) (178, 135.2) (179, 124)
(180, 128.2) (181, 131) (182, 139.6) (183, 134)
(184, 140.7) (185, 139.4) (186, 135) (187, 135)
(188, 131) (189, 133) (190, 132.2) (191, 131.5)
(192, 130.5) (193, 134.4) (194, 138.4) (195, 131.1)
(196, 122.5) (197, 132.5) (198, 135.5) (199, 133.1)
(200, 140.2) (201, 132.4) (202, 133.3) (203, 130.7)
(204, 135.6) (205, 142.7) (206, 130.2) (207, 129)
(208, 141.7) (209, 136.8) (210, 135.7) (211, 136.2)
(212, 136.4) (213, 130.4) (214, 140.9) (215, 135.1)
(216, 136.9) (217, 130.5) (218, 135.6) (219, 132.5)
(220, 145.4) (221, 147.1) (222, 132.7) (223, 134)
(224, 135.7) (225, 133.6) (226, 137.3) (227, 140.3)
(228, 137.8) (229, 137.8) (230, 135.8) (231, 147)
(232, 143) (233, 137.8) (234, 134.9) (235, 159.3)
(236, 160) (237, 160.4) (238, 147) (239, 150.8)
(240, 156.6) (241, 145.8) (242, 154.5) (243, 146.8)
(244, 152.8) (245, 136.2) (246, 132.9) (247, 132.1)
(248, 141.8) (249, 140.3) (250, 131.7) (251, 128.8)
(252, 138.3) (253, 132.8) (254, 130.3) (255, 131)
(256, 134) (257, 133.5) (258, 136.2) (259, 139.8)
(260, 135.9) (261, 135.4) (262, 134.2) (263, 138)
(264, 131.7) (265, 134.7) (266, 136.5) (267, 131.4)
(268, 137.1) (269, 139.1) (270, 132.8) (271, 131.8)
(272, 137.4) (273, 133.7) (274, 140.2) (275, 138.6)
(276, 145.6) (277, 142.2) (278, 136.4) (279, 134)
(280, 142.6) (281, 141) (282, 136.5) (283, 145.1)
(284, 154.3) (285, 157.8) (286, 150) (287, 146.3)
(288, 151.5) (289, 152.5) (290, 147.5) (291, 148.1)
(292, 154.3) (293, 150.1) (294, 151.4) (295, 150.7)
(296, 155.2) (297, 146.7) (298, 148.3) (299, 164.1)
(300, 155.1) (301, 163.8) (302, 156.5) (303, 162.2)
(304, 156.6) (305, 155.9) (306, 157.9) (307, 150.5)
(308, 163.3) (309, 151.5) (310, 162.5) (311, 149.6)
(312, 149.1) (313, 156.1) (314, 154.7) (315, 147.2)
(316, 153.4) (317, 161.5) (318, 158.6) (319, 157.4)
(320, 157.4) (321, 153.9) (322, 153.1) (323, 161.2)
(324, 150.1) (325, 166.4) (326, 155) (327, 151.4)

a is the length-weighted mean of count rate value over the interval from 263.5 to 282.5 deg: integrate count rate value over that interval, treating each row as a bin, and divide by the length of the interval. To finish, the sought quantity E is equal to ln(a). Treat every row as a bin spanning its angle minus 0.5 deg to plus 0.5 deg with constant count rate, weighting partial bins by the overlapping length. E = 4.92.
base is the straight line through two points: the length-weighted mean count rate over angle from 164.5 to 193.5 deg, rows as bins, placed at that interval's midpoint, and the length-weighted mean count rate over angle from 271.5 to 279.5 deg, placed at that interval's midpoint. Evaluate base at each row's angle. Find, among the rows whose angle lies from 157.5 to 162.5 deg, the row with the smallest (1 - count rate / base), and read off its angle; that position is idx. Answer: 160 deg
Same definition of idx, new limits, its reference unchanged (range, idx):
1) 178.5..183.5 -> 182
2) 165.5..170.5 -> 169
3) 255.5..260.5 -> 259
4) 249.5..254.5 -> 252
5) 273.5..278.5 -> 276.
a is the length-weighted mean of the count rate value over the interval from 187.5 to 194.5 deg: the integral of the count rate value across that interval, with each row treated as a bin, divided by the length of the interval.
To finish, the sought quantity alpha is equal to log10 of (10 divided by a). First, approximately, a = 133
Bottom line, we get -1.124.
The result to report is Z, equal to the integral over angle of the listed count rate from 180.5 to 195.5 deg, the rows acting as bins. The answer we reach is 2017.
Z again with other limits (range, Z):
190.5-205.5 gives 2004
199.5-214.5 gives 2032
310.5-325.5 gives 2330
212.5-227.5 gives 2048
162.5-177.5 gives 2024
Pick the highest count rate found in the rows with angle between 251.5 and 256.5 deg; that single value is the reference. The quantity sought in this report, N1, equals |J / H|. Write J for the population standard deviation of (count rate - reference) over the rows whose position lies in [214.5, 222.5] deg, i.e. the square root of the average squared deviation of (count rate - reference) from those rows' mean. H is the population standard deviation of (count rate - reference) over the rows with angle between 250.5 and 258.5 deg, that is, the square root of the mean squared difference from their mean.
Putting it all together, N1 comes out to 1.95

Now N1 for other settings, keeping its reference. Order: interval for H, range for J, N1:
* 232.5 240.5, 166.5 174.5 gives 0.49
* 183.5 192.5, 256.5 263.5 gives 0.58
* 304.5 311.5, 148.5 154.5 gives 0.66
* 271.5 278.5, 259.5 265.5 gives 0.52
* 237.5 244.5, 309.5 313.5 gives 1.40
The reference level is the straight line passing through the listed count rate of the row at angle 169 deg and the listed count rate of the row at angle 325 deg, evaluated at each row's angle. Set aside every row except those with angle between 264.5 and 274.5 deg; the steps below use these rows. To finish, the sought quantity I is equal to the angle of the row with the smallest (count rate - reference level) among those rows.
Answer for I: 271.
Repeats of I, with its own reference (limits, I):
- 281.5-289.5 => 282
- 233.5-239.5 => 234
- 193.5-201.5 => 196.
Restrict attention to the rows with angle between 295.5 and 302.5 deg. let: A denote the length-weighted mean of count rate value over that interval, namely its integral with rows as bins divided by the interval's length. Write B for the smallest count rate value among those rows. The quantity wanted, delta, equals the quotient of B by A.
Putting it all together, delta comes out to 0.942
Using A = 156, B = 146.7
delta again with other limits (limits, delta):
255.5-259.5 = 0.983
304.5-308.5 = 0.959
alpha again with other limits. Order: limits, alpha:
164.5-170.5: -1.124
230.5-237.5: -1.173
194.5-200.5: -1.122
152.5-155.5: -1.113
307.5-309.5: -1.197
